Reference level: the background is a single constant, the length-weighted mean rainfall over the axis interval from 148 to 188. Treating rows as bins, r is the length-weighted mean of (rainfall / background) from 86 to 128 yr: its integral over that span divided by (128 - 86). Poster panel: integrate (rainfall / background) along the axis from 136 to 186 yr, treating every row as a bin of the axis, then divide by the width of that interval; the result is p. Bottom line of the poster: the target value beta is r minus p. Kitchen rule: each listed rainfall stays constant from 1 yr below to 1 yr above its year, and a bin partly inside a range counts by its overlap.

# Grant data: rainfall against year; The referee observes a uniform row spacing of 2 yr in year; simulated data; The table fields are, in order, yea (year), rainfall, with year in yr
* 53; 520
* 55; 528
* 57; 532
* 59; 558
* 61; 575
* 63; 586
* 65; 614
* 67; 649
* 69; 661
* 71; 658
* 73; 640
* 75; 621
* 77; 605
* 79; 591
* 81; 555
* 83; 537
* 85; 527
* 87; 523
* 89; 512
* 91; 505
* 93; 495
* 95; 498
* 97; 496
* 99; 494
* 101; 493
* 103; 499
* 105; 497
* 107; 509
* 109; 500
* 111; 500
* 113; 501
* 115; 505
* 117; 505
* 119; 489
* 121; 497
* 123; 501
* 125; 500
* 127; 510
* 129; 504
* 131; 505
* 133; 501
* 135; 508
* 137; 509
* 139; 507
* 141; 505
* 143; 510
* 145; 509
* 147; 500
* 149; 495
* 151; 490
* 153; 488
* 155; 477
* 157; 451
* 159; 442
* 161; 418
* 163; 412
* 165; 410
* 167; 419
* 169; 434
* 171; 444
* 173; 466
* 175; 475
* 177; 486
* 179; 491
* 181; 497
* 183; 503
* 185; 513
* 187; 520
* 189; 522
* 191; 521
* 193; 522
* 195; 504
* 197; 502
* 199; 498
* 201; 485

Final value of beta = 0.06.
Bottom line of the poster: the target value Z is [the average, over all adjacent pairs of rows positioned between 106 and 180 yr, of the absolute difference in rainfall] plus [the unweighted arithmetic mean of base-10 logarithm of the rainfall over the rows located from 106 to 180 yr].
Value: 10.0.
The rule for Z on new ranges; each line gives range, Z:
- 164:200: 10.8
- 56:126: 13.5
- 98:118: 6.6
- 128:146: 5.6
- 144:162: 14.1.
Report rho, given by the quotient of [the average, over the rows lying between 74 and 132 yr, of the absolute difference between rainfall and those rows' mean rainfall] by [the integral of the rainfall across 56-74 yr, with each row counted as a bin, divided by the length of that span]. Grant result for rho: 0.039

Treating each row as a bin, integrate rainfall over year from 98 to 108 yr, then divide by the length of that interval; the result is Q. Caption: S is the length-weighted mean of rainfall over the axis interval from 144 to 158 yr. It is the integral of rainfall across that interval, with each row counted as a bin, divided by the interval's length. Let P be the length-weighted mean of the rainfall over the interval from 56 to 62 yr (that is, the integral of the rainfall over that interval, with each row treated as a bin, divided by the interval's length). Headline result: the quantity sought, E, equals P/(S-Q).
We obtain -49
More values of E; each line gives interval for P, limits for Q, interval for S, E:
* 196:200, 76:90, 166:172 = -4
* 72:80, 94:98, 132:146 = 61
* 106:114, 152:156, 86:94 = 19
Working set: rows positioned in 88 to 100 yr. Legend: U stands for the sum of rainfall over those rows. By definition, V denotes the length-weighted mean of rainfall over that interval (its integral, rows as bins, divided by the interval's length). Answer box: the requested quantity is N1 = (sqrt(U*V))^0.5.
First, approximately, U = 3000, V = 500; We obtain 35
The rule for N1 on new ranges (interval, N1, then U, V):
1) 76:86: 35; 2815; 563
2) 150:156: 29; 1455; 485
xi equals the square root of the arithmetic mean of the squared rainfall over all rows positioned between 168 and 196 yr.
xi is 493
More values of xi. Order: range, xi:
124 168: 482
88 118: 501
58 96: 577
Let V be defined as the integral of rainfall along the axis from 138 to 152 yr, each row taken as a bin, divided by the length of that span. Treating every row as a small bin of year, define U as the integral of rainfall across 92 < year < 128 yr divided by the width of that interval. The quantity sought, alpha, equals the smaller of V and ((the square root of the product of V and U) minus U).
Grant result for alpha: 1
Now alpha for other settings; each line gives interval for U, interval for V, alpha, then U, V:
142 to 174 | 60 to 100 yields 51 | 460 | 567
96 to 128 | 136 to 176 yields -16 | 500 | 468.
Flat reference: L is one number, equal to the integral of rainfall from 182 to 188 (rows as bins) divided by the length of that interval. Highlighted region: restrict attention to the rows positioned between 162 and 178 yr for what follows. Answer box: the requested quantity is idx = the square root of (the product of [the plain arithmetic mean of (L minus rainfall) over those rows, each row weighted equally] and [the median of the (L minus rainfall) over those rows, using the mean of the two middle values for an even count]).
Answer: 71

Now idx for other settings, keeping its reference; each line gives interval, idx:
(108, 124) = 12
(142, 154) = 14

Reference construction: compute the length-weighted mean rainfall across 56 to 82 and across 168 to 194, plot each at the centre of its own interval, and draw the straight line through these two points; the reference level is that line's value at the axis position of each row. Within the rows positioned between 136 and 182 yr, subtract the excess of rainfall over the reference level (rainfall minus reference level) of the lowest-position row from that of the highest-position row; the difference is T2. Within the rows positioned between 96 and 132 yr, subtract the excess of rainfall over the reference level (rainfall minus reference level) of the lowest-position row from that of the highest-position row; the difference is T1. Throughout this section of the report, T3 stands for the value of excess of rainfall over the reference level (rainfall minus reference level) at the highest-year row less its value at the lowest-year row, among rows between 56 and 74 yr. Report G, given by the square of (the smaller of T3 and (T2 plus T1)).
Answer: 5585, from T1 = 43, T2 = 32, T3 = 124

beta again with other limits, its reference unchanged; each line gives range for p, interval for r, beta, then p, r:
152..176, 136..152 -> 0.13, 0.95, 1.08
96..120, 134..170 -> -0.06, 1.07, 1.01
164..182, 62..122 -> 0.18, 0.98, 1.16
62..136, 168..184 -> -0.13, 1.15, 1.02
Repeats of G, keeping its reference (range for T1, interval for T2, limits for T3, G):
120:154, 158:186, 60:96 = 1859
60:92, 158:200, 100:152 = 2193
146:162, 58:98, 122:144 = 8497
